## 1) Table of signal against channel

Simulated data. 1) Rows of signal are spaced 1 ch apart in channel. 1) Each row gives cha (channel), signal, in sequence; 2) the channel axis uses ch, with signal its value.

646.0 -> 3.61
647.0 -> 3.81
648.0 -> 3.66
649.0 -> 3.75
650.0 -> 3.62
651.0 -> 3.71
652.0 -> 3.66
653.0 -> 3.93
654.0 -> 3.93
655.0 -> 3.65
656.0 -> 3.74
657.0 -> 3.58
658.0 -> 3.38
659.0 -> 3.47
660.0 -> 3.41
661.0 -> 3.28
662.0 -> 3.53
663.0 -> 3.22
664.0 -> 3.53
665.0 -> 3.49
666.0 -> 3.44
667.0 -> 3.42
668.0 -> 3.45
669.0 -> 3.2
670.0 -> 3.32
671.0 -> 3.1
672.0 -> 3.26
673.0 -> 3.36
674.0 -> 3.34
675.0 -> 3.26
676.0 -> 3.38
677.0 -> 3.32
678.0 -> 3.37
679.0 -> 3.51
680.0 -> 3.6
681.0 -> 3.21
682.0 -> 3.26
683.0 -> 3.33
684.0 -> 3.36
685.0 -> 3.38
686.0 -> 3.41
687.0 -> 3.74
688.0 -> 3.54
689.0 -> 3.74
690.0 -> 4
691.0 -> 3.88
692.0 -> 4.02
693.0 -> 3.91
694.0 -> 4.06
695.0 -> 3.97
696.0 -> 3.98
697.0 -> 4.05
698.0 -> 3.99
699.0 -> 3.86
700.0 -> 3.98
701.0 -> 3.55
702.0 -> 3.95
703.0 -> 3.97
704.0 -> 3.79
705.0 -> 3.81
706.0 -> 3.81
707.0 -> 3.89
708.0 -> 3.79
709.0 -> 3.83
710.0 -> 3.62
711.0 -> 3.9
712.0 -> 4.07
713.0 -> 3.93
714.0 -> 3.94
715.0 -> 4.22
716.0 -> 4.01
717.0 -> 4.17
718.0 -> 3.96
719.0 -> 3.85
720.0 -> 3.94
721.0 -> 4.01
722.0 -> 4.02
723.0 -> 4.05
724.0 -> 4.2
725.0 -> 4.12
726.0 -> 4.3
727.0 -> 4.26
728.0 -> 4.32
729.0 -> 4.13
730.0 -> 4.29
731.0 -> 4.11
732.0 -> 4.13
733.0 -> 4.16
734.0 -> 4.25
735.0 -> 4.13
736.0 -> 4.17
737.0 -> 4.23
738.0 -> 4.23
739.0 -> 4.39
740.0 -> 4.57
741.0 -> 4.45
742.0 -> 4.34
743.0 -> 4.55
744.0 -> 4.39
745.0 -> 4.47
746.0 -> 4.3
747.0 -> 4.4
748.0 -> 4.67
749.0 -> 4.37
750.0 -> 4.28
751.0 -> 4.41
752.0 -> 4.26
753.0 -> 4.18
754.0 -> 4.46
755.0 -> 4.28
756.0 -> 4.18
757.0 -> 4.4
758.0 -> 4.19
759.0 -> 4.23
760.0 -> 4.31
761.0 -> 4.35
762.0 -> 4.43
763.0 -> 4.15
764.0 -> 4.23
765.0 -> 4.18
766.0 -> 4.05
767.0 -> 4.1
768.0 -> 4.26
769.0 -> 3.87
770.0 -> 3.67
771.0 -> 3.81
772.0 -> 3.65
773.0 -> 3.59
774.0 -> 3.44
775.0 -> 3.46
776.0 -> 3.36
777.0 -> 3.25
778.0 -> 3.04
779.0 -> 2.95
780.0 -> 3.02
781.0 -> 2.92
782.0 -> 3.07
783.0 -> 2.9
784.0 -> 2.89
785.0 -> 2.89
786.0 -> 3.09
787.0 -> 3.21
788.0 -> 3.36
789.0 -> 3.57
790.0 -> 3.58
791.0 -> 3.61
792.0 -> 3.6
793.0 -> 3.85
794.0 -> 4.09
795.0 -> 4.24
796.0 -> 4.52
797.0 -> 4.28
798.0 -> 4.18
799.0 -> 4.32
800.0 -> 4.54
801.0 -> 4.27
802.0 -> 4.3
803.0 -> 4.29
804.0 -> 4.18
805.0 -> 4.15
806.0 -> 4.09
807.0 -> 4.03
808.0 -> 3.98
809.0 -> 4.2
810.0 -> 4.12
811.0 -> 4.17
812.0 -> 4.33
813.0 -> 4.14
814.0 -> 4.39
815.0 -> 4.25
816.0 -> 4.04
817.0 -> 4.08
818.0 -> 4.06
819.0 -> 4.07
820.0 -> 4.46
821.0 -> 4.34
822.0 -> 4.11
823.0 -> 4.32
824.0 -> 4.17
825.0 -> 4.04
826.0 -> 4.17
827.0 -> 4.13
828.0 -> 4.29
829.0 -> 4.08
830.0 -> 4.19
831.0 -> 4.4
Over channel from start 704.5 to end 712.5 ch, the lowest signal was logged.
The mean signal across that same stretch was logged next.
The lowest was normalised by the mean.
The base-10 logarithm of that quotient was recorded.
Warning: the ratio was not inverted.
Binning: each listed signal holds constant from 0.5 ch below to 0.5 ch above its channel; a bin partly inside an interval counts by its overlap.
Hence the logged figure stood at -0.0256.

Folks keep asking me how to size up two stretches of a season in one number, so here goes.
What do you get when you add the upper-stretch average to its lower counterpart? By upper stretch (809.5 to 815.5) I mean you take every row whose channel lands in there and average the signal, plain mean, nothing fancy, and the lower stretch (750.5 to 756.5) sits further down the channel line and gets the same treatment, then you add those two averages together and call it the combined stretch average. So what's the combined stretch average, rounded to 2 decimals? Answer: 8.53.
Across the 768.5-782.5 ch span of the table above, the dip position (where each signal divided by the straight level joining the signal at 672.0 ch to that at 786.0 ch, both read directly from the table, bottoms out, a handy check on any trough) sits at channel 781.0 ch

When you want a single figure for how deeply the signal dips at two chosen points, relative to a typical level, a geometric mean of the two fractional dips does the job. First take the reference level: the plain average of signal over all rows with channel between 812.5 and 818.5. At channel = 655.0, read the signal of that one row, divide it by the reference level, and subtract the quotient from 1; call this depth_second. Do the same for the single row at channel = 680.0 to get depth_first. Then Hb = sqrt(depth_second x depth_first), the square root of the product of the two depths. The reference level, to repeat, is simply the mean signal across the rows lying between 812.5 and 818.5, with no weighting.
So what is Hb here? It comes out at 0.13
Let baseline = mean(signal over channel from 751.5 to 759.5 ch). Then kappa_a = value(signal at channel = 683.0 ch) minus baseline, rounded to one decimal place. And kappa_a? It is -0.9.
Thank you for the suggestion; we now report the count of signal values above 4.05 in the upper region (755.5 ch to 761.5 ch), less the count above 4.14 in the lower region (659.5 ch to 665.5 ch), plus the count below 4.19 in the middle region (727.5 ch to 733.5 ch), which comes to 10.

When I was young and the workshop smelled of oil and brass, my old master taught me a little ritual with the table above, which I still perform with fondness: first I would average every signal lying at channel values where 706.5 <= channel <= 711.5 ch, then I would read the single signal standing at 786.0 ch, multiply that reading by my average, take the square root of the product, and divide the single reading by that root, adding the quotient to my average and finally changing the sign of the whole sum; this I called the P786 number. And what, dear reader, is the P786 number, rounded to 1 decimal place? -4.7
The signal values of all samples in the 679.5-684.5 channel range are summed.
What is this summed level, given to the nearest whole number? 17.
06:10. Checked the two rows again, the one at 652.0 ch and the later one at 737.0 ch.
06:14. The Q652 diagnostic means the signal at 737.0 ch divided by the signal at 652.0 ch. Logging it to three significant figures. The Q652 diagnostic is 1.16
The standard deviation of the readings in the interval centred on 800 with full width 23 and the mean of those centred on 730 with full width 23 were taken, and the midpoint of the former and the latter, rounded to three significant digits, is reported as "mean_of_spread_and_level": 2.23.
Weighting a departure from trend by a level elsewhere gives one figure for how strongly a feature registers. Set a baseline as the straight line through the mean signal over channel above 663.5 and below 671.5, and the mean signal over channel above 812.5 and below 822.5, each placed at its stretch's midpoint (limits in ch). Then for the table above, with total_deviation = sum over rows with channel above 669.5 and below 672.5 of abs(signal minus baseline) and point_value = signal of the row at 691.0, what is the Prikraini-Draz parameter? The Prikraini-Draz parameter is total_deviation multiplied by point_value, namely 1.9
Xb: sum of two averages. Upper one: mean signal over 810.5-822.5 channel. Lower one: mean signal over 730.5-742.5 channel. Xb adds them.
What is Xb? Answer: 8.47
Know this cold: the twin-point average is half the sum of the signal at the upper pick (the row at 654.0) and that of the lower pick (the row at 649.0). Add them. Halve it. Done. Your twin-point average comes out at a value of 3.84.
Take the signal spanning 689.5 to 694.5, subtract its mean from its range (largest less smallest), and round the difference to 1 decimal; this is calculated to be -3.8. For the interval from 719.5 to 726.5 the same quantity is -3.7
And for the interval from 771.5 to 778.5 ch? -2.8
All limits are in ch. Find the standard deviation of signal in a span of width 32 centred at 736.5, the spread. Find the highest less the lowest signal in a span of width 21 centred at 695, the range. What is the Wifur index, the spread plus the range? 0.84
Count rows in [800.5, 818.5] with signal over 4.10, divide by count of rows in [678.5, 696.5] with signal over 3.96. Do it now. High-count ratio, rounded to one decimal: 2.4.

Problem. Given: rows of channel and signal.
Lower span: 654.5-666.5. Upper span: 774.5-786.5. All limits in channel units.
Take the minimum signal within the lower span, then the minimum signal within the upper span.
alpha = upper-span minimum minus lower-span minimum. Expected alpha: -0.3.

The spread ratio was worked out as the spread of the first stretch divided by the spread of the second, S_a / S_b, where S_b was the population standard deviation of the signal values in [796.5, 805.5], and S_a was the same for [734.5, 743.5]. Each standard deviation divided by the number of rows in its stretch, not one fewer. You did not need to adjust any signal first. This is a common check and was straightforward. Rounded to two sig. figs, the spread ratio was 1.4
